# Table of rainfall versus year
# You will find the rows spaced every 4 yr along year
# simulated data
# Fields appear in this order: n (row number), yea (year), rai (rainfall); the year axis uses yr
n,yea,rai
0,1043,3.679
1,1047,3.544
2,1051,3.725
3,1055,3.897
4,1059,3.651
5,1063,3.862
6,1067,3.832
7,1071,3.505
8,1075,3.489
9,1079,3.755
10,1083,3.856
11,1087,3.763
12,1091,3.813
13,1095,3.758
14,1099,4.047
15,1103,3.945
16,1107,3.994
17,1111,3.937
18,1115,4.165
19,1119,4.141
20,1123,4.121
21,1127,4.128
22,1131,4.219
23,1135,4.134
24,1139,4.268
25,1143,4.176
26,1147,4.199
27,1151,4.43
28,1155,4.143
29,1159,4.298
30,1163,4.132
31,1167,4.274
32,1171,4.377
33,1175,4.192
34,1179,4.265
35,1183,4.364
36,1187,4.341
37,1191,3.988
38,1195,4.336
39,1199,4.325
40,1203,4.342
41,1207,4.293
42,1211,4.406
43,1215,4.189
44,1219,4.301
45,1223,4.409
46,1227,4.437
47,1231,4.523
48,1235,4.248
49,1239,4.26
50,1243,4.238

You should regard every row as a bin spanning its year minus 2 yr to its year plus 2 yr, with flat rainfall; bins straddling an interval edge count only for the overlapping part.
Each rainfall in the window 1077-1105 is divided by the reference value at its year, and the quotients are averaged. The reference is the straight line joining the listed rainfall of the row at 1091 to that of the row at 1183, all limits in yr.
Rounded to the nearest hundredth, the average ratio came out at 1.01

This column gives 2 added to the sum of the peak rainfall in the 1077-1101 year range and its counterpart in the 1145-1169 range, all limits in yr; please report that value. 10.5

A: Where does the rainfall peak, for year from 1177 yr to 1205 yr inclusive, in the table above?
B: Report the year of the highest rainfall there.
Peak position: 1183 yr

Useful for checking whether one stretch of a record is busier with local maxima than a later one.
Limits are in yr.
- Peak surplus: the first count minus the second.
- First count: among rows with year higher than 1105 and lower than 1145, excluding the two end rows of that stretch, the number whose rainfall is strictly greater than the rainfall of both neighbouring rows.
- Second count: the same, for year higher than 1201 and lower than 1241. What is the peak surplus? 1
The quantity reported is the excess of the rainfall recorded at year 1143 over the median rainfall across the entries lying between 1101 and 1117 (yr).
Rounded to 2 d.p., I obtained 0.21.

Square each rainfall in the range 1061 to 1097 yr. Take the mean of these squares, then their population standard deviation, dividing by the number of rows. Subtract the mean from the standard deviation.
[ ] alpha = -13.0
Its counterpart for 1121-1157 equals -16.9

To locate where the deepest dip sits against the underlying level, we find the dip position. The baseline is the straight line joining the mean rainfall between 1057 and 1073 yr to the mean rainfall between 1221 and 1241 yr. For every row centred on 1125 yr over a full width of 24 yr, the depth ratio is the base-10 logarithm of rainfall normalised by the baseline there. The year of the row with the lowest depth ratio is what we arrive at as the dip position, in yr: 1135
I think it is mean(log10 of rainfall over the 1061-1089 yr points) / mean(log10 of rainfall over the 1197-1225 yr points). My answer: 0.897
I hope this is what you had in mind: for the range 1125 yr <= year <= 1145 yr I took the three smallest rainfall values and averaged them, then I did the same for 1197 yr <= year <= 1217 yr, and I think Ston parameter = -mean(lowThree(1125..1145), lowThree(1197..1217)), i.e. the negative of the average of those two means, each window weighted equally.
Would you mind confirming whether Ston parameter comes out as -4.21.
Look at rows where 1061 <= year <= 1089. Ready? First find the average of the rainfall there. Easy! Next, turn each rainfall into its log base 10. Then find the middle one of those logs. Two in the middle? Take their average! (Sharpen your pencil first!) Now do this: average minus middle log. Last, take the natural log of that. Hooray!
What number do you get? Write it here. 1.15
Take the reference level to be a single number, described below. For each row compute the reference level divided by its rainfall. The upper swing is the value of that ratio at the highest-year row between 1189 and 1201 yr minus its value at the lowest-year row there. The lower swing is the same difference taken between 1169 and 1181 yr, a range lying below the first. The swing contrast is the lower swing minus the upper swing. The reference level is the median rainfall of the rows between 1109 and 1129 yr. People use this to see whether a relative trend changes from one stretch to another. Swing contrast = 0.11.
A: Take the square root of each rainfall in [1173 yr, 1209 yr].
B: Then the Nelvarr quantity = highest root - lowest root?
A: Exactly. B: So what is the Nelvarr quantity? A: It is 0.092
